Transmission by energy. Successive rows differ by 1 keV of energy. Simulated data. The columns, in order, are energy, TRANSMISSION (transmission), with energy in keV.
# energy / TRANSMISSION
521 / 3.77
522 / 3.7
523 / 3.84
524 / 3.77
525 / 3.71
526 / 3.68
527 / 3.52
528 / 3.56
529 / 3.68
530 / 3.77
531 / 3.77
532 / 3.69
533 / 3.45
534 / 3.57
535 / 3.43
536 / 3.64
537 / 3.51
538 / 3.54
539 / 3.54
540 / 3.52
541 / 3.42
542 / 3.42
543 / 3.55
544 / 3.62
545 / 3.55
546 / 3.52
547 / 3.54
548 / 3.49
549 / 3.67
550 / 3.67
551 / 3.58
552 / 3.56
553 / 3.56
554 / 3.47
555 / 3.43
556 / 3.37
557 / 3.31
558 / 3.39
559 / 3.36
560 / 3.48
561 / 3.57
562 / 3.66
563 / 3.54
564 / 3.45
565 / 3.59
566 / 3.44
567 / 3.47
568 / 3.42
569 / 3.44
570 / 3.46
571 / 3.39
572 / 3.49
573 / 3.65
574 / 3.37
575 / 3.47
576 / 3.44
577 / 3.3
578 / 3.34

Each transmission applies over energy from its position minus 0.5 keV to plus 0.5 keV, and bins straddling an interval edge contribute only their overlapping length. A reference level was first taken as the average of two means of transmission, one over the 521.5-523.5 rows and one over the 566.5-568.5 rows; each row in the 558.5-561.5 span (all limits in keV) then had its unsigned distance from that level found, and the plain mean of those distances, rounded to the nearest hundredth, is 0.14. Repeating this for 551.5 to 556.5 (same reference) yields 0.13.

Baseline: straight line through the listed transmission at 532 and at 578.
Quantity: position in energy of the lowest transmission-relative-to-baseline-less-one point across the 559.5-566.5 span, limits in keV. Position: 560 keV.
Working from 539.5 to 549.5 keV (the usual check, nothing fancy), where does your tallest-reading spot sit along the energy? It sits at 549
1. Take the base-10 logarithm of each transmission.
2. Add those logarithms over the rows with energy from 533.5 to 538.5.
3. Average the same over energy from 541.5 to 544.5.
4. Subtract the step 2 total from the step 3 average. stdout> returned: -2.2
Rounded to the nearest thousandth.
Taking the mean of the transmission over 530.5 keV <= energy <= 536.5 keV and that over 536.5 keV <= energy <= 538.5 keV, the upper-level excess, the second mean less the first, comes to -0.067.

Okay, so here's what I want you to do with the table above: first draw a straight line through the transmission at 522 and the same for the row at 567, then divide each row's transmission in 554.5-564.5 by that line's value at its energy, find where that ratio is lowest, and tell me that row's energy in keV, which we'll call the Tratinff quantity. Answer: 557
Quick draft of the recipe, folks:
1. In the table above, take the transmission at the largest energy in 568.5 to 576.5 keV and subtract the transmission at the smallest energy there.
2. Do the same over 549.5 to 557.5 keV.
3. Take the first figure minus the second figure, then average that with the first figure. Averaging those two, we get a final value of 0.18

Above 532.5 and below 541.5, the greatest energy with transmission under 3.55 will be 541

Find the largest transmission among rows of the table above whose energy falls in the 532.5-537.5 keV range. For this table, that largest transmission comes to 3.64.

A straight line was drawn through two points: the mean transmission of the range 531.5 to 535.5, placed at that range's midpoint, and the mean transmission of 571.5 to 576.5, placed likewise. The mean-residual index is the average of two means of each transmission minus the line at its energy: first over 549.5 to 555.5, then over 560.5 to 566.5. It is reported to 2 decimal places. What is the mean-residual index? 0.04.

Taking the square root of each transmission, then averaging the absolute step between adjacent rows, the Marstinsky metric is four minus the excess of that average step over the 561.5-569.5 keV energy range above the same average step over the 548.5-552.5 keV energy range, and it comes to 3.99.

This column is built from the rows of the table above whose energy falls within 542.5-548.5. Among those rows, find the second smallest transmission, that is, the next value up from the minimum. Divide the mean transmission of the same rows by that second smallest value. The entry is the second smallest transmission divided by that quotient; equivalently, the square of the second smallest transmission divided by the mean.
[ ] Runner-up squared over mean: 3.495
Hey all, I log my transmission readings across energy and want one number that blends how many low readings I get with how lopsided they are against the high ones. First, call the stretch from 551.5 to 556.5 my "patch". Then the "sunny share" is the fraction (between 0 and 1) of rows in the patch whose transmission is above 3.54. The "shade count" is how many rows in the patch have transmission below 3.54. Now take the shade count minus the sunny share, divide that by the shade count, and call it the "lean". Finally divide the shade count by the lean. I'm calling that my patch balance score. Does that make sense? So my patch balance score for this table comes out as 3.5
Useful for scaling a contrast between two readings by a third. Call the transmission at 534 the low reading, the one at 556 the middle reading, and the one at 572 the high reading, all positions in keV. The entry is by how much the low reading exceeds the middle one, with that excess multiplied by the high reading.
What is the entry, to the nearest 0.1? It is 0.7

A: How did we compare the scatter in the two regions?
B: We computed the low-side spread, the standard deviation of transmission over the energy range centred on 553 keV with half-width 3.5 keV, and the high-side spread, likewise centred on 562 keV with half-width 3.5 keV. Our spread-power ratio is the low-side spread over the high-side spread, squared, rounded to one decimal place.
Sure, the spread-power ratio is 1.0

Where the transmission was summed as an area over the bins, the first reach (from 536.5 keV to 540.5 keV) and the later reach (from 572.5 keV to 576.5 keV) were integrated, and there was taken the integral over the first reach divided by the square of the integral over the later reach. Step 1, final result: 0.0727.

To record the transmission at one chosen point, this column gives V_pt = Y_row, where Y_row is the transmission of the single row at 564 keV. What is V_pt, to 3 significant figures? 3.45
